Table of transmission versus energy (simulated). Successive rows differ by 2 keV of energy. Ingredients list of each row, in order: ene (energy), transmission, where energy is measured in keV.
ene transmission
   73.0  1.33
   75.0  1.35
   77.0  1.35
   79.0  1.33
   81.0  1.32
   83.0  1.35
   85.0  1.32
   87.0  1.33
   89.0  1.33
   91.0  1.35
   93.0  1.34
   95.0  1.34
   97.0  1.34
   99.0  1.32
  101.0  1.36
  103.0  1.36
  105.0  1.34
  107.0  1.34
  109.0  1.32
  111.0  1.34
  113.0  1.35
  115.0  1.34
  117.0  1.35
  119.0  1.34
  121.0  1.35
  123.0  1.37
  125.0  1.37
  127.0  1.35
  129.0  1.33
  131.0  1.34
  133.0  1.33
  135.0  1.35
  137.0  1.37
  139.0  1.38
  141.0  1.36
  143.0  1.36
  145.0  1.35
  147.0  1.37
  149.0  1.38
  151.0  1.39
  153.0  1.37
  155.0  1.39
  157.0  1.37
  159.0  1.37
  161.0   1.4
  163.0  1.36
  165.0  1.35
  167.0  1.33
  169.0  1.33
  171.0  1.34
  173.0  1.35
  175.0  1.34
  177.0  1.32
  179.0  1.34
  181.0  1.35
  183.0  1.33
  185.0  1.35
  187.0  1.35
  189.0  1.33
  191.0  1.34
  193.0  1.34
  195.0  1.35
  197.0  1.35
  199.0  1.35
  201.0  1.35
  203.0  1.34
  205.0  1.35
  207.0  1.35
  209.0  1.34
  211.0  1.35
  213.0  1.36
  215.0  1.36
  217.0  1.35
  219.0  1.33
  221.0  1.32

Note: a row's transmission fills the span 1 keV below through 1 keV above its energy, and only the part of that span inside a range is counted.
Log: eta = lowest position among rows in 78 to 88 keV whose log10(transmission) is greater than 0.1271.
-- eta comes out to 83.0 keV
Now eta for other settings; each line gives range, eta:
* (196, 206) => 197.0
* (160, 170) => 161.0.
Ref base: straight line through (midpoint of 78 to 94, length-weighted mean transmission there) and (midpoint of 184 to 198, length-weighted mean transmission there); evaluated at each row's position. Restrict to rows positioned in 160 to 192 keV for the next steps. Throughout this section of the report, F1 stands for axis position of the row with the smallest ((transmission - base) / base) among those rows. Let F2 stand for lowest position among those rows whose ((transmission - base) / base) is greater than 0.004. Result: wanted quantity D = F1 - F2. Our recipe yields 16 keV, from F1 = 177.0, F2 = 161.0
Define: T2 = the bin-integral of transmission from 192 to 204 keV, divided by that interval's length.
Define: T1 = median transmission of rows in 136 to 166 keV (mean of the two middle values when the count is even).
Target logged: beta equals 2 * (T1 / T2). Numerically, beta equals 2.03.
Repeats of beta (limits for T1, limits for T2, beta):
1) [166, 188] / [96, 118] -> 2.00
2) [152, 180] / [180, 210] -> 2.01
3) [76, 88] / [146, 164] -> 1.93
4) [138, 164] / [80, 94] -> 2.05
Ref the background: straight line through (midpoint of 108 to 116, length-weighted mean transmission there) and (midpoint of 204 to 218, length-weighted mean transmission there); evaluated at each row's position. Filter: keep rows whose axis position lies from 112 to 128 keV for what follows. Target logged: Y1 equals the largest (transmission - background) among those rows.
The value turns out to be 0.031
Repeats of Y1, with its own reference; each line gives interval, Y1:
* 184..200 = 0.002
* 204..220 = 0.008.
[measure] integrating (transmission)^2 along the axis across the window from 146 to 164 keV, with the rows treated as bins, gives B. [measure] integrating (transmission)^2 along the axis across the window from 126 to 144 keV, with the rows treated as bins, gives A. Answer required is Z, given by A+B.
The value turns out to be 67.1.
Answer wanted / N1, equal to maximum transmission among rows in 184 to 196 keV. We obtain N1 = 1.35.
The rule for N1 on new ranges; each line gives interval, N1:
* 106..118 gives 1.35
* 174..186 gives 1.35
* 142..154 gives 1.39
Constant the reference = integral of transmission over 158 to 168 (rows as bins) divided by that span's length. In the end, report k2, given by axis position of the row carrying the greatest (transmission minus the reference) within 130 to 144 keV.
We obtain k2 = 139.0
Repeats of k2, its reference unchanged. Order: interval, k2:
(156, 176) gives 161.0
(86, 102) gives 101.0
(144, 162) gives 161.0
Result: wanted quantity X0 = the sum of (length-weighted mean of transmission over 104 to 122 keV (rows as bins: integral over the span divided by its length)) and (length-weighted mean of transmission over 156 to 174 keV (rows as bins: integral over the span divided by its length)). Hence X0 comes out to 2.70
